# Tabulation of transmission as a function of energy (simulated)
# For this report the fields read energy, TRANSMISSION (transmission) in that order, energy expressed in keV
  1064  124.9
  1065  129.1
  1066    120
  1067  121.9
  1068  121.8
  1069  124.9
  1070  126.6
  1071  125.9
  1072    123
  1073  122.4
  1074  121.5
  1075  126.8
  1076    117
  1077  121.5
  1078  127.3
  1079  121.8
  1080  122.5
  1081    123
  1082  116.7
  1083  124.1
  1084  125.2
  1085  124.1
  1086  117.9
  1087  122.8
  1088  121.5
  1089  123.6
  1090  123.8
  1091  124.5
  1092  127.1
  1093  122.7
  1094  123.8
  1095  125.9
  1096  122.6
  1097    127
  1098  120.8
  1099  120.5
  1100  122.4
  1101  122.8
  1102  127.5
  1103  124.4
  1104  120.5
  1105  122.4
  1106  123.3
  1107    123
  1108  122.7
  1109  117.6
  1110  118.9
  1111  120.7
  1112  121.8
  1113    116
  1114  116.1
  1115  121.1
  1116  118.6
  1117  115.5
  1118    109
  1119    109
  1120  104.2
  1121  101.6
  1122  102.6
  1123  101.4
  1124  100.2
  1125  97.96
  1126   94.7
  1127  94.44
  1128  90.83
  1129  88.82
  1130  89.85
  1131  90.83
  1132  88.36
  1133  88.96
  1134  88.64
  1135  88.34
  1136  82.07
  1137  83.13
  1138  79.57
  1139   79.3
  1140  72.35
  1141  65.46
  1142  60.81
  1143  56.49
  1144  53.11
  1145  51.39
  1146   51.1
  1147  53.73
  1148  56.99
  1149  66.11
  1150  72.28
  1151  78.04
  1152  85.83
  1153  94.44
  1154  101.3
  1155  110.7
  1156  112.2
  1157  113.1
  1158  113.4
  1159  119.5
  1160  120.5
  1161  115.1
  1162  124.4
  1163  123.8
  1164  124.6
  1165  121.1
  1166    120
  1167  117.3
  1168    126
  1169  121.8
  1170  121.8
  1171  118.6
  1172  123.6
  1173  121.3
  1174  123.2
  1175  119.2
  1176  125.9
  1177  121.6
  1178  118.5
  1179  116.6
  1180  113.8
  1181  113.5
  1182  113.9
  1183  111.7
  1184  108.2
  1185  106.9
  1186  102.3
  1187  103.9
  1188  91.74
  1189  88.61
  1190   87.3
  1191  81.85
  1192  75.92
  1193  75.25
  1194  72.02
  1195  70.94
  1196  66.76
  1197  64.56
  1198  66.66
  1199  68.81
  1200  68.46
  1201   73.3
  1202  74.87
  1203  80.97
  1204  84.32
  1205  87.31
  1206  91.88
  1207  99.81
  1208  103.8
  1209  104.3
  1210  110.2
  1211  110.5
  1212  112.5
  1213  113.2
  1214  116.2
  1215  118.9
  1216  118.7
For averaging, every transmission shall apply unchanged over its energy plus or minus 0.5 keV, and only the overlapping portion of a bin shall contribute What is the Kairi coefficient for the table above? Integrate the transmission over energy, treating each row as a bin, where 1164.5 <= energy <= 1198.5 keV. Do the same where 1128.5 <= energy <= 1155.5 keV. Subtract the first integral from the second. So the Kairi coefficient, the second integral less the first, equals -1454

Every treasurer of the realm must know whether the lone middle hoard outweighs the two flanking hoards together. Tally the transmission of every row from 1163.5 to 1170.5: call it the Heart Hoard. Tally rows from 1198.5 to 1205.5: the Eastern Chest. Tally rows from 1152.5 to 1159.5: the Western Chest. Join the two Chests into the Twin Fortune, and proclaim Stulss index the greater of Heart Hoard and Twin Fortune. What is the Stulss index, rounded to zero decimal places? 1303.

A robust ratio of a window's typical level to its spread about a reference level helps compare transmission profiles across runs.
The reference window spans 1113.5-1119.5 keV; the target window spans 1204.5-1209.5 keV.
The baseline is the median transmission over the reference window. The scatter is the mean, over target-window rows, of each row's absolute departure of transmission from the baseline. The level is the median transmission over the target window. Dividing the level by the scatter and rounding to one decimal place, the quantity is 5.4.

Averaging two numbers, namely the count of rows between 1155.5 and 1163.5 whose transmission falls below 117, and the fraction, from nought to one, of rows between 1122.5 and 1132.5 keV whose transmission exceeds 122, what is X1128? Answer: 2.0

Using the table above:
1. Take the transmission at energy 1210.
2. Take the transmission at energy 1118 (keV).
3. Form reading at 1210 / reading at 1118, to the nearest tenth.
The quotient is 1.0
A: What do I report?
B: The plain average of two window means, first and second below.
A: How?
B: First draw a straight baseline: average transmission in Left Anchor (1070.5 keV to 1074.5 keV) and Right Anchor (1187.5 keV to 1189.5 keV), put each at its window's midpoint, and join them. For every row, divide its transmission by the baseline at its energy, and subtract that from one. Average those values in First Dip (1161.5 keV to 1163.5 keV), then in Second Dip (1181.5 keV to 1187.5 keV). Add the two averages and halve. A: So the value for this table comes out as -0.23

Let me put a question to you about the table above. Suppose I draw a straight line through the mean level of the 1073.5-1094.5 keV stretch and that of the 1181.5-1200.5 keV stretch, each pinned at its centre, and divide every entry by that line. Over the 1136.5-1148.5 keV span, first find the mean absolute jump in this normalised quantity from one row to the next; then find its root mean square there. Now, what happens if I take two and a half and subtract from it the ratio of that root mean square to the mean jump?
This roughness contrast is -17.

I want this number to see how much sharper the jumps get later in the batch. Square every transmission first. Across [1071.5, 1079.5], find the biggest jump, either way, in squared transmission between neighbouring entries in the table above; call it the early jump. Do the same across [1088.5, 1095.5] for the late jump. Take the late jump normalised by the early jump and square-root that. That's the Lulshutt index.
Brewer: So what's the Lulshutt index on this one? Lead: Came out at 0.68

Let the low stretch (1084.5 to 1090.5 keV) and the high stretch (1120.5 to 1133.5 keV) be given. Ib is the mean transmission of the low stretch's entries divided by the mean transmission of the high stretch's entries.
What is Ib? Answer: 1.3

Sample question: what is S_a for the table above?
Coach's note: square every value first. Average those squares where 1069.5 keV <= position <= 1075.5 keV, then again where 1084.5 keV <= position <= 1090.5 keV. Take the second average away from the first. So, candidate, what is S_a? 514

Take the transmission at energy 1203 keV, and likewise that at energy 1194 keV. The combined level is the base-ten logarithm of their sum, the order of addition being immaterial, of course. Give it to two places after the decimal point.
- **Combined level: 2.18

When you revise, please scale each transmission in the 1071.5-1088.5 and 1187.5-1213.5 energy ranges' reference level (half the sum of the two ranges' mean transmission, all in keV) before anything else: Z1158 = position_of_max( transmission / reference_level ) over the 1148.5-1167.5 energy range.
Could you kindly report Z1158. 1164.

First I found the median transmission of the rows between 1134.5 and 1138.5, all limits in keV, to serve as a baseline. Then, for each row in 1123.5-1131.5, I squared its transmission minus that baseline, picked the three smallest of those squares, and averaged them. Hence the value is 53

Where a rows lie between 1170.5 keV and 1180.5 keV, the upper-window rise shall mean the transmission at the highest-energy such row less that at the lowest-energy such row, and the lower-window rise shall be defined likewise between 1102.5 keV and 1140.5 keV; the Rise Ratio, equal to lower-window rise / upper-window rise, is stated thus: 11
